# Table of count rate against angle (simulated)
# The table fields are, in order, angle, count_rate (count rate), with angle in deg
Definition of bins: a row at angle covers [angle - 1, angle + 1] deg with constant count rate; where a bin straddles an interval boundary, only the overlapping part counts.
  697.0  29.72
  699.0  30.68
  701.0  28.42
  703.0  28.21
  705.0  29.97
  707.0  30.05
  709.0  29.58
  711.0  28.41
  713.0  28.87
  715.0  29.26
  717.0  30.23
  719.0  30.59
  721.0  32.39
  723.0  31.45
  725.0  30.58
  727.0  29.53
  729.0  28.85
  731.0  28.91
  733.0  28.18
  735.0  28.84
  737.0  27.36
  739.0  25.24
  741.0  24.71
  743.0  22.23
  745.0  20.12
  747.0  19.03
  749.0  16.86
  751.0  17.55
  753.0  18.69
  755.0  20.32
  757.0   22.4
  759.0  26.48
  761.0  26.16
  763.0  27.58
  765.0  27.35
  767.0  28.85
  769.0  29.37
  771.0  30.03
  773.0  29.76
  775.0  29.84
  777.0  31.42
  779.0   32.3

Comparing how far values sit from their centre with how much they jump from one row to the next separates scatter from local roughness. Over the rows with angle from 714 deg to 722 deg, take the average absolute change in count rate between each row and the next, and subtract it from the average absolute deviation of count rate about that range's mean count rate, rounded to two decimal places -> -0.16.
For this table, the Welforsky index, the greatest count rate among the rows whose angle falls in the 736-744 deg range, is 27.36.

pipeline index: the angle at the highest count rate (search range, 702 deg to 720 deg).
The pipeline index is 719.0 deg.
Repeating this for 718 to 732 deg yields 721.0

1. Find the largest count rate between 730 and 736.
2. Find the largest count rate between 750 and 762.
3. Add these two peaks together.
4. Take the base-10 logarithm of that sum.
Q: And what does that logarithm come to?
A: 1.74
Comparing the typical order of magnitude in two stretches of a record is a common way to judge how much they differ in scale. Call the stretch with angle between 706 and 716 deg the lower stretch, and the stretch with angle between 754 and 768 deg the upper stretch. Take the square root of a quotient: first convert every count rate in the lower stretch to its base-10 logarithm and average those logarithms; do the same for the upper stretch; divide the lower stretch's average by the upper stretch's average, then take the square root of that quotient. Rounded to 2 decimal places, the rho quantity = 1.02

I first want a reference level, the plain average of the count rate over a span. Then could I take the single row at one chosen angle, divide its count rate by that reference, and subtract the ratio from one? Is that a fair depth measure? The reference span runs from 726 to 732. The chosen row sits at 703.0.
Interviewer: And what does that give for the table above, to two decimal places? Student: 0.03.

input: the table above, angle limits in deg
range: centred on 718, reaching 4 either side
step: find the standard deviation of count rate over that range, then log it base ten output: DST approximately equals 0.1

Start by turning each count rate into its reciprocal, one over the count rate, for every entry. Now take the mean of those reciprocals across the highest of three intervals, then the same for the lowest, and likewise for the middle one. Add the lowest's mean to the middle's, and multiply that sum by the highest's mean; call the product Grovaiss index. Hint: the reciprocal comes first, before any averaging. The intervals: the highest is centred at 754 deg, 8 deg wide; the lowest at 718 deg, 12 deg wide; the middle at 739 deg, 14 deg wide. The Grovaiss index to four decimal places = 0.0037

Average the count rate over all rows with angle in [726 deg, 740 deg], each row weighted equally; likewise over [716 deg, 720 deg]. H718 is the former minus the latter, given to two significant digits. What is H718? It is -2.3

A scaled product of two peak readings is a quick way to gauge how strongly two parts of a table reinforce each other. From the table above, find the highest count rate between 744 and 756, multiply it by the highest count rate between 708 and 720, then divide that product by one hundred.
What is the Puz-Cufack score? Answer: 6.2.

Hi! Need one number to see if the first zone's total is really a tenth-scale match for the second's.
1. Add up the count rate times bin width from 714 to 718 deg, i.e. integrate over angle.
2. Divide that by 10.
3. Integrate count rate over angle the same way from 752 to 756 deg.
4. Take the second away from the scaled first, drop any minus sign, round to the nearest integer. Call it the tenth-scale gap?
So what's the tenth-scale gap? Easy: 66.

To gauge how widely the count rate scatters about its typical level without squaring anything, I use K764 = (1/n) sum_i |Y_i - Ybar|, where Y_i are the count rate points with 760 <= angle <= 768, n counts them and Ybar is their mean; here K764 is 0.7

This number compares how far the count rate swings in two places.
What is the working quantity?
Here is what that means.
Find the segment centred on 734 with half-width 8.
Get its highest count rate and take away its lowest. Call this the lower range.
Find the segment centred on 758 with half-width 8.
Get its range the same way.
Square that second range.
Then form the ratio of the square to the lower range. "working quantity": 21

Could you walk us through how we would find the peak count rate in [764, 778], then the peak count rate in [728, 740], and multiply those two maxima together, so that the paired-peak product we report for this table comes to 908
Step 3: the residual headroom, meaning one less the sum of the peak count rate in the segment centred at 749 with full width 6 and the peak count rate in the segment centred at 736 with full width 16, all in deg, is -47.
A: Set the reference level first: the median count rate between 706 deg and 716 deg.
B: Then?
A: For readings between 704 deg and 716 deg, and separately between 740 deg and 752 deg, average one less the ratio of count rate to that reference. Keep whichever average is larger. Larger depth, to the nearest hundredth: 0.31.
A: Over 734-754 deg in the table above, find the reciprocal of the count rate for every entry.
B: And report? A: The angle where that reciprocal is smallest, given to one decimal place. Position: 735.0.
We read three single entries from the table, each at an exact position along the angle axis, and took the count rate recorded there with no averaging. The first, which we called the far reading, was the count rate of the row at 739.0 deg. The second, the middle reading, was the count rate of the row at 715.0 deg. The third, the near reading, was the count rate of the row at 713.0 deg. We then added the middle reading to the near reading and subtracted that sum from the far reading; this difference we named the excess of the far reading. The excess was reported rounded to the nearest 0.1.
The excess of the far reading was -32.9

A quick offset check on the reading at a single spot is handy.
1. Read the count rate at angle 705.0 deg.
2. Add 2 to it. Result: 32.0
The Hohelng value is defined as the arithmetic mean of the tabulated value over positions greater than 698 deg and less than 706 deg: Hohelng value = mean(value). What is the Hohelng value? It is 29.3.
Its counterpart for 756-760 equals 24.4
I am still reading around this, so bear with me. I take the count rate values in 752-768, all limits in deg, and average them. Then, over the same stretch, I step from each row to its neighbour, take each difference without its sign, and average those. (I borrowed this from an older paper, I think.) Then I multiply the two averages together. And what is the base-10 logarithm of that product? 1.60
